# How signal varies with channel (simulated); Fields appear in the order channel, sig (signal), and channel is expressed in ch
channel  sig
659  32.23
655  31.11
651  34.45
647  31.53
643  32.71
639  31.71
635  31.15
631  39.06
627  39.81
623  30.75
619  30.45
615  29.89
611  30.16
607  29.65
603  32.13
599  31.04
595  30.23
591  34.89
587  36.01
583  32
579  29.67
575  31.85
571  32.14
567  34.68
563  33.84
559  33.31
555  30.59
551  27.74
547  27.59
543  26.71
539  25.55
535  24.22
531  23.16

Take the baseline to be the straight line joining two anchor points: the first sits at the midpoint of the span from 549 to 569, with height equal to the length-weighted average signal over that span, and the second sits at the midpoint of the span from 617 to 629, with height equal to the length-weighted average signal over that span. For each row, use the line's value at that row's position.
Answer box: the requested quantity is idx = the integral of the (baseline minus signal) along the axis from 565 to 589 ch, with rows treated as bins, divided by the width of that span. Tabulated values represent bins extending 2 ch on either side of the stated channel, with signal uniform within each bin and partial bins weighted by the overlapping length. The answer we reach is -0.23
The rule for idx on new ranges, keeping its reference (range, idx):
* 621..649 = 0.16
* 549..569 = 0.00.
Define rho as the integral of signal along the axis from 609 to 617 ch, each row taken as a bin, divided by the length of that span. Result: 30.0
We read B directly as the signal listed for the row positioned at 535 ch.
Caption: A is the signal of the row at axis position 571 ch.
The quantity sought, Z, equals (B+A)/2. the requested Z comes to 28.2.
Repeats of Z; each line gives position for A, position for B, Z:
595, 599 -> 30.6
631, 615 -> 34.5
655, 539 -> 28.3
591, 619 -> 32.7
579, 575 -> 30.8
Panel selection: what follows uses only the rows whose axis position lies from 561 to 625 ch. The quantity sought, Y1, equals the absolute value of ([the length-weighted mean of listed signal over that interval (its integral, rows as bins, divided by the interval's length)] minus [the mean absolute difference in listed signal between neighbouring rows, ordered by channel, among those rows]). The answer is 30.2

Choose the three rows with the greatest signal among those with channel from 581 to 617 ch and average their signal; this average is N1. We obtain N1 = 34.3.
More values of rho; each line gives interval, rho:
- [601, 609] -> 30.9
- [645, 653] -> 33.0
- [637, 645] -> 32.2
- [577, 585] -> 30.8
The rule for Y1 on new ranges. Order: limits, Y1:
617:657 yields 30.3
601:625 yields 29.7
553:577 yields 31.4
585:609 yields 30.3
